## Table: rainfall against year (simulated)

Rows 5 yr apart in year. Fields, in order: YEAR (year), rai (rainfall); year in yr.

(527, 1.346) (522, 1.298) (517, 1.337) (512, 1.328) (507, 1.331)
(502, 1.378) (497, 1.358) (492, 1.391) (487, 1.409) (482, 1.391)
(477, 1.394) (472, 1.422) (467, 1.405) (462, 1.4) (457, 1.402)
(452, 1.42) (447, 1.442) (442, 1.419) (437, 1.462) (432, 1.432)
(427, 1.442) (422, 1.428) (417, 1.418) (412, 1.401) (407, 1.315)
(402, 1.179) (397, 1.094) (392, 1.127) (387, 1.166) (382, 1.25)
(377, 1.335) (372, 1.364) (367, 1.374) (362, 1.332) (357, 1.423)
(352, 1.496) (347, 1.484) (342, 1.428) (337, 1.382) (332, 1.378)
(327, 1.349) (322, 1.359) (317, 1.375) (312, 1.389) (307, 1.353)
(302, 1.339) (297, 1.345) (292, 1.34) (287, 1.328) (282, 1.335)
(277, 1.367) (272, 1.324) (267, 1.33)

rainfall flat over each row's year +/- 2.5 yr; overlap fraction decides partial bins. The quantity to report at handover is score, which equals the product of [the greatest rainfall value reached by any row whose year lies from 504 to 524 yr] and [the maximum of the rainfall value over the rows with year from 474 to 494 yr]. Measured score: 1.88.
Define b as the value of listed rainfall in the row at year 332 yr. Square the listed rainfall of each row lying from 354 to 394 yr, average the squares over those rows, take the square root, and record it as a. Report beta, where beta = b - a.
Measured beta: 0.08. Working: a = 1.30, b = 1.378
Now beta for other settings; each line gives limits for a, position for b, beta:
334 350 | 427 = 0.01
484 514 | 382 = -0.12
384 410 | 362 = 0.15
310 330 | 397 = -0.27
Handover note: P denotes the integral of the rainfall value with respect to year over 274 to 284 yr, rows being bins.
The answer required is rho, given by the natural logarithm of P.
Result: 2.60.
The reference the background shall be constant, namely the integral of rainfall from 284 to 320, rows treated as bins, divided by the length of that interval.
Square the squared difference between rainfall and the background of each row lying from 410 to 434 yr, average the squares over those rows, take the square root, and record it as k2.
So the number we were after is 0.0057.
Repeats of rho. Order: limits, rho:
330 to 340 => 2.63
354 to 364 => 2.63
